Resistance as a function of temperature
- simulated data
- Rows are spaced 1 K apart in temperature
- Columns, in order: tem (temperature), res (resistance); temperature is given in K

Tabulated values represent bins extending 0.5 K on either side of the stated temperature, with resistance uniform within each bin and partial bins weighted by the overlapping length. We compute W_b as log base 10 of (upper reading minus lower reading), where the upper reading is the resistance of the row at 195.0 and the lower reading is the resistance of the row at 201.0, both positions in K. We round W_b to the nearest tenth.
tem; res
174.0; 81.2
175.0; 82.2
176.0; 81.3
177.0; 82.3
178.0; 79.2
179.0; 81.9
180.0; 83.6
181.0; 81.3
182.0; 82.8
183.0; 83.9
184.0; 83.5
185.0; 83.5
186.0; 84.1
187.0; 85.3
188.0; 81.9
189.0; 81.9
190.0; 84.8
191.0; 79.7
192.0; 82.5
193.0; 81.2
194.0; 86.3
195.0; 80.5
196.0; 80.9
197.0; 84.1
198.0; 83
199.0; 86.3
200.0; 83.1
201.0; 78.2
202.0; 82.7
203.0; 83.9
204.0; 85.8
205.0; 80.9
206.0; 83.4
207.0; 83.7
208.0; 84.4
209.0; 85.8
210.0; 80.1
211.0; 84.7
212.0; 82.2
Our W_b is 0.4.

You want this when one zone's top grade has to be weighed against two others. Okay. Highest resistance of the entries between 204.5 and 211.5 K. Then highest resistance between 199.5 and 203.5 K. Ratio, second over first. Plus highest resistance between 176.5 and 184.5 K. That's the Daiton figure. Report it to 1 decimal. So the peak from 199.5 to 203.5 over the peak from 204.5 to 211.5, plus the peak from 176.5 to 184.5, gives 84.9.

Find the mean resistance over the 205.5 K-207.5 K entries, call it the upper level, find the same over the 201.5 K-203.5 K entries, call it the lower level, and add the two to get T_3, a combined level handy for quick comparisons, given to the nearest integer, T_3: 167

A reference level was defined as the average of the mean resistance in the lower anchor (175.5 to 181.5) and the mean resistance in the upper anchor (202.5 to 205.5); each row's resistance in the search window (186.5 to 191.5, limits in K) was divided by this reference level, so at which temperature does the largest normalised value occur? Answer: 187.0 K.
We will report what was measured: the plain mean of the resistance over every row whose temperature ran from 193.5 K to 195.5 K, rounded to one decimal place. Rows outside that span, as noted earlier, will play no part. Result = 83.4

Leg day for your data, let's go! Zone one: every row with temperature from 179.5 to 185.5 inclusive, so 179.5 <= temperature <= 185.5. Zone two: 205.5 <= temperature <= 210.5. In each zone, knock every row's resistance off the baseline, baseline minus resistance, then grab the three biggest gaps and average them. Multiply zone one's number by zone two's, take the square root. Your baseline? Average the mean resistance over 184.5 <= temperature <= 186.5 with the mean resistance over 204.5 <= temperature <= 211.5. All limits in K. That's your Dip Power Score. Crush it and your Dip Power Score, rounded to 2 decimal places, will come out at 1.07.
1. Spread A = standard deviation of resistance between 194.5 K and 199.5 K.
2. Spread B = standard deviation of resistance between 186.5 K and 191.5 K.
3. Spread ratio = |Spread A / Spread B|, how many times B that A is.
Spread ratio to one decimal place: 1.0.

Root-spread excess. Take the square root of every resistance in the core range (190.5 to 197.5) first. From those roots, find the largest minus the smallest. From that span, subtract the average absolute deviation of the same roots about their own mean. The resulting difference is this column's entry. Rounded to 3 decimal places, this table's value 0.262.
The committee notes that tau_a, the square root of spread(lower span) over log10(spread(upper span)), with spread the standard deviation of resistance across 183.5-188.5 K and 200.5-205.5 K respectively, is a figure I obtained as 1.6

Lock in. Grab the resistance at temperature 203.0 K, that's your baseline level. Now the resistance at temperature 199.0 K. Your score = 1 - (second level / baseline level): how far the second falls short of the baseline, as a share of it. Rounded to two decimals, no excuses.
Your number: -0.03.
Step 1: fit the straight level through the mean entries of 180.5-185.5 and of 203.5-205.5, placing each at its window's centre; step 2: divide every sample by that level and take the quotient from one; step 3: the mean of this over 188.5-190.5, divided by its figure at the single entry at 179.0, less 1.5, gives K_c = -1.7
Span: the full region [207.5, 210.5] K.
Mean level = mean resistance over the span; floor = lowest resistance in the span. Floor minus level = -3.3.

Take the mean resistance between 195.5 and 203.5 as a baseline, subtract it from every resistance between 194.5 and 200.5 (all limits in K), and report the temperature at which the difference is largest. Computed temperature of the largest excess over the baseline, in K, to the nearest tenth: 199.0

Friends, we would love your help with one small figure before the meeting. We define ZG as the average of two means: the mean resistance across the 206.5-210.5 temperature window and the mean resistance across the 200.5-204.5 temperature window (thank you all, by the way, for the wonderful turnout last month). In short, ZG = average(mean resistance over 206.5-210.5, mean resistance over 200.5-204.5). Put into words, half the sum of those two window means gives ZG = 83.1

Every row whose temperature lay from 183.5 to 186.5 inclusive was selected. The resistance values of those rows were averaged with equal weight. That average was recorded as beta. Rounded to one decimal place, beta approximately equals 83.7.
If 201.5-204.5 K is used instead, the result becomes 84.1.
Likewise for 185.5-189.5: 83.3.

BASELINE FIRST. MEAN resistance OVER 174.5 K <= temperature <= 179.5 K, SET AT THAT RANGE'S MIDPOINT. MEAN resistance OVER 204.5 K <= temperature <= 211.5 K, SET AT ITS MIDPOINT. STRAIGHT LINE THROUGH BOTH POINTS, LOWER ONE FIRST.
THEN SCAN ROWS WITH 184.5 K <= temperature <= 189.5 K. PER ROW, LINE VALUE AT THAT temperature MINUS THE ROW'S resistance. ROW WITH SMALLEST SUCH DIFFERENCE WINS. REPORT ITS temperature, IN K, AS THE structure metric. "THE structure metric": 187.0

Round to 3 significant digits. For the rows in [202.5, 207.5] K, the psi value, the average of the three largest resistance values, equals 84.5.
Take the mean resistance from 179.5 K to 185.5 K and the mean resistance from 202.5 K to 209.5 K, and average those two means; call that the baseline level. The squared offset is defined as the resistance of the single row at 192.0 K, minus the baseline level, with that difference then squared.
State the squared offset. 1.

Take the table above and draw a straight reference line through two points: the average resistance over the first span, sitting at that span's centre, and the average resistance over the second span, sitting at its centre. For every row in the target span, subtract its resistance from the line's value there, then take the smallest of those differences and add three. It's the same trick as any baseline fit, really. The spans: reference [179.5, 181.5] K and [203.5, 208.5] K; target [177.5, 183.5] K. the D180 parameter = 1.7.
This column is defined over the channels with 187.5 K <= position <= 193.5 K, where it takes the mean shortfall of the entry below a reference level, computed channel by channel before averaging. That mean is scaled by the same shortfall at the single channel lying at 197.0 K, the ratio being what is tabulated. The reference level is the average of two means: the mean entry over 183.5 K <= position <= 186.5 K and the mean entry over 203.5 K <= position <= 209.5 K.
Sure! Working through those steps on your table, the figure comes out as -7.4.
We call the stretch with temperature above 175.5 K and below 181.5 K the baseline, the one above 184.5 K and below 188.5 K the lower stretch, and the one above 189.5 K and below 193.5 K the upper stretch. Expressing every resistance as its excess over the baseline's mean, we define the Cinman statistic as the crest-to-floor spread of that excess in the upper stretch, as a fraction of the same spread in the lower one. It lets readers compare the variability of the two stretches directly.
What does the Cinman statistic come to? 1.5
